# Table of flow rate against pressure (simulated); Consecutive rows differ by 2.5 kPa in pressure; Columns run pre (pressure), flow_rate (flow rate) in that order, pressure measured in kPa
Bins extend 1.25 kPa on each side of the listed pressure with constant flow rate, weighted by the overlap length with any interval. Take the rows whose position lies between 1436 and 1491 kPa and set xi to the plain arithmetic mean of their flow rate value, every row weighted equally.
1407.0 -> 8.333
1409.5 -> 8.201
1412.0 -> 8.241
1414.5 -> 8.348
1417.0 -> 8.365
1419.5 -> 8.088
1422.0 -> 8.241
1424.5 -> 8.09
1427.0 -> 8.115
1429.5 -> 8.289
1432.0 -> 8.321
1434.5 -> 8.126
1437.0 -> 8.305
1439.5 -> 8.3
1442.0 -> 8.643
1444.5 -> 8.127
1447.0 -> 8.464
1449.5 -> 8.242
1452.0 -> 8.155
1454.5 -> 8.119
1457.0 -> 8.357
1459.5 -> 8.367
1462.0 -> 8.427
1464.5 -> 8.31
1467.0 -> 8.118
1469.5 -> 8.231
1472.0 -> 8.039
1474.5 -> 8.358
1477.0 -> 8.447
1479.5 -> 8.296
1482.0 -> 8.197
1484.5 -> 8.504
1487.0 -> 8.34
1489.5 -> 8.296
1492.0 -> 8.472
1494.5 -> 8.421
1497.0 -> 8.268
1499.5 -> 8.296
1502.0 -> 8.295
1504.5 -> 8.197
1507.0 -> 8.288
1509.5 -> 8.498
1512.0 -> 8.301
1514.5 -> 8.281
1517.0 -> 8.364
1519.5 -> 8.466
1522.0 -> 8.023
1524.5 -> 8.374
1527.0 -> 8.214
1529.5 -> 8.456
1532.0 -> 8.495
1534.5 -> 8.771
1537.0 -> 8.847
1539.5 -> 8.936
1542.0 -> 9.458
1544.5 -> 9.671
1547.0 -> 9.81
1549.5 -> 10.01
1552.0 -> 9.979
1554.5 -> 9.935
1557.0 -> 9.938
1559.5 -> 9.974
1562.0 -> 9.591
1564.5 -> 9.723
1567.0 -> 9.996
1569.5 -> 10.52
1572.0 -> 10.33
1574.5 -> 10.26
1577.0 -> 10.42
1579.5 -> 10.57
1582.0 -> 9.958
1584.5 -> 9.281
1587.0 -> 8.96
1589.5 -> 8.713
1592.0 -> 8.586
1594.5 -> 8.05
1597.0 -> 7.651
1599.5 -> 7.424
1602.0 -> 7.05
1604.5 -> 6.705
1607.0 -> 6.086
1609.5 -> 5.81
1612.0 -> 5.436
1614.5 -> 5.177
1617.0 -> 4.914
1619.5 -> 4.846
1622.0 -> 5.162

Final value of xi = 8.3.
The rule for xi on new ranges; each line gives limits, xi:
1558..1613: 8.7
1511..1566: 9.1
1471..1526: 8.3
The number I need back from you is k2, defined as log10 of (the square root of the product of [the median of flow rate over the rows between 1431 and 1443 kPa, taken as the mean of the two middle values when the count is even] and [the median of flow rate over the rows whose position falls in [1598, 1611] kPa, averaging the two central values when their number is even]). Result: 0.873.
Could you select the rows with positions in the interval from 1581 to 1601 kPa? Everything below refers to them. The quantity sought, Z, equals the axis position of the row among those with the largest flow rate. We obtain 1582.0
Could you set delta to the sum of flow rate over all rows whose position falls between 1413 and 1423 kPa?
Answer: 33.0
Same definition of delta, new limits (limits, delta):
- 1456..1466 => 33.5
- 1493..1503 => 33.3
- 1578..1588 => 38.8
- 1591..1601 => 31.7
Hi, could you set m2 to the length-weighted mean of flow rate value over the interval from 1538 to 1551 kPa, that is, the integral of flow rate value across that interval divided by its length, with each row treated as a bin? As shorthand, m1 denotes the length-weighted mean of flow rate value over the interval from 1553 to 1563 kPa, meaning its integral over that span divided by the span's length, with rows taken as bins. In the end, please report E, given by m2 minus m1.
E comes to -0.3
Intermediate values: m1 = 9.9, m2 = 9.6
